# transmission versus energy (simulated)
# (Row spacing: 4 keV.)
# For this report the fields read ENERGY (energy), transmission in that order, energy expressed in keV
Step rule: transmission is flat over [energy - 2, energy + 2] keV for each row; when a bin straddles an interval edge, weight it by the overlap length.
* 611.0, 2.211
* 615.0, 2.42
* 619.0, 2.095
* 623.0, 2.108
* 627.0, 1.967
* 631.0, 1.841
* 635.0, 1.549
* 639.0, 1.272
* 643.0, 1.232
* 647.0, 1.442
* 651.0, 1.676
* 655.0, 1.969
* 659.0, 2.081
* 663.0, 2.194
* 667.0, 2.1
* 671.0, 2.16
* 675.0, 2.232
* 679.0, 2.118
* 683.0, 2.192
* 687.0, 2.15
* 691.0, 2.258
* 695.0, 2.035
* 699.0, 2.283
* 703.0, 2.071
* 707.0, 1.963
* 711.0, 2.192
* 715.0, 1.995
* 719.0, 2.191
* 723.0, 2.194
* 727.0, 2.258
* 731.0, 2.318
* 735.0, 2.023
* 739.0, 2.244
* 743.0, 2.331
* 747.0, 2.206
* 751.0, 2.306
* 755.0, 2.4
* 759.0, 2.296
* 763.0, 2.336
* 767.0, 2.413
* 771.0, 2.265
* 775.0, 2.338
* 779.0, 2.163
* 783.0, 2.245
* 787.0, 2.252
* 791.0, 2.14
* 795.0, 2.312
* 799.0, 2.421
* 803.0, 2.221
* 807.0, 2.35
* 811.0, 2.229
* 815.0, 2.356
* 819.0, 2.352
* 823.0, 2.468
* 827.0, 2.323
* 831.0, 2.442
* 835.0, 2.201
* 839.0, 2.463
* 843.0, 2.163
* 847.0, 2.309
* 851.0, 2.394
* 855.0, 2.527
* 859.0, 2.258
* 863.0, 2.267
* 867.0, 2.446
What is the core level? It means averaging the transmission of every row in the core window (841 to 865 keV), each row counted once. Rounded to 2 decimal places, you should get 2.32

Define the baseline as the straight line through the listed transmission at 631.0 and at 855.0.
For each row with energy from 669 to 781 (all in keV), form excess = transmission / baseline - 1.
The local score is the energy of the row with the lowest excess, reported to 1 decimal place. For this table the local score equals 735.0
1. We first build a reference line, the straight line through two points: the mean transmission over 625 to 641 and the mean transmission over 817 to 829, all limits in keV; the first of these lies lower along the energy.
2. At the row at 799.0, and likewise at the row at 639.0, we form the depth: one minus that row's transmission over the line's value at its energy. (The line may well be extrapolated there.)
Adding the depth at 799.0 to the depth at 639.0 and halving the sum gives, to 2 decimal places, 0.09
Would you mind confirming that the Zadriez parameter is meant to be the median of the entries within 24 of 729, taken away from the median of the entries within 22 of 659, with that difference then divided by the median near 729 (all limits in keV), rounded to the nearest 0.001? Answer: -0.054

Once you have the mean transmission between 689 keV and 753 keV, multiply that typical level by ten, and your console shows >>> 21.8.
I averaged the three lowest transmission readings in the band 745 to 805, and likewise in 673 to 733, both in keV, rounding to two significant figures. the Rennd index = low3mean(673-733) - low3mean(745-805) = -0.17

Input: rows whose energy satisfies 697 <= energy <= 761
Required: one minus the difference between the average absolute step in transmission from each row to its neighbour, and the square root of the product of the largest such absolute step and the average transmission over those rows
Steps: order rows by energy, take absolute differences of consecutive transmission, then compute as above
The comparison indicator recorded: 1.67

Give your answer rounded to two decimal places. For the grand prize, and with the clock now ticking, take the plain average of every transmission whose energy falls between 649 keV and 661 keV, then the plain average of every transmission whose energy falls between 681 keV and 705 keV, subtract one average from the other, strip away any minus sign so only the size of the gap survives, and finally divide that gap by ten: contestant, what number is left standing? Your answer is 0.03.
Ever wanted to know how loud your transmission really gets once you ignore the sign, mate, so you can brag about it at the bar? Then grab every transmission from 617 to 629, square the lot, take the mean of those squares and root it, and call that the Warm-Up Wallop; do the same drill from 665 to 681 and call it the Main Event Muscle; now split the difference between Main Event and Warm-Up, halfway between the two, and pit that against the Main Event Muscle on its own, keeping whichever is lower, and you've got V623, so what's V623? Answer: 2.11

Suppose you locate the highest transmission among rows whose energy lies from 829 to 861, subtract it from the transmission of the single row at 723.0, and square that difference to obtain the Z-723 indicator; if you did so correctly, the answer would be 0.11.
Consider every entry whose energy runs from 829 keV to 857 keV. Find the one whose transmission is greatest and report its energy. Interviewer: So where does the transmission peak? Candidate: 855.0 keV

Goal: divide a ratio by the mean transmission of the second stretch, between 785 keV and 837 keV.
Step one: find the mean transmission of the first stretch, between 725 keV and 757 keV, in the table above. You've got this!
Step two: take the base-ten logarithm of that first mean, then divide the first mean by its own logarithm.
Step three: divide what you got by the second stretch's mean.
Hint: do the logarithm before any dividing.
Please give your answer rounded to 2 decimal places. 2.76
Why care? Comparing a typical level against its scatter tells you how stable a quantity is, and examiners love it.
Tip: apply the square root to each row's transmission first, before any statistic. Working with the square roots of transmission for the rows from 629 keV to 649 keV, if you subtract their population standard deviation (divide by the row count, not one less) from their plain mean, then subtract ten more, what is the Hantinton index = -8.88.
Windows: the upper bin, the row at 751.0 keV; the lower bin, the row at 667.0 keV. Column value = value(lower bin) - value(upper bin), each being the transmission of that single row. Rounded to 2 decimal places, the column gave -0.21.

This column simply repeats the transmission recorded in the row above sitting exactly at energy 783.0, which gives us 2.245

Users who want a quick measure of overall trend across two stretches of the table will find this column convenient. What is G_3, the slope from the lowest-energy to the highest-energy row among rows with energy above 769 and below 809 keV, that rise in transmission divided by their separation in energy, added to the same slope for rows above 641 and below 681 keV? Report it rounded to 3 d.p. 0.027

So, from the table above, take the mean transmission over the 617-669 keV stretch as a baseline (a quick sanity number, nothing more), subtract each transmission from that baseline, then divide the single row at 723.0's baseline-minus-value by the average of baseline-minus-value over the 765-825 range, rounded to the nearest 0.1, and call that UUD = 0.8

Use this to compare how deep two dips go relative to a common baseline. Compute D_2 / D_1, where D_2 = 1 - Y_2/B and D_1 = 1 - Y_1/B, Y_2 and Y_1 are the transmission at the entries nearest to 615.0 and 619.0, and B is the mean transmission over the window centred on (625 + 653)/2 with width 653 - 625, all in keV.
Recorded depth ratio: 1.6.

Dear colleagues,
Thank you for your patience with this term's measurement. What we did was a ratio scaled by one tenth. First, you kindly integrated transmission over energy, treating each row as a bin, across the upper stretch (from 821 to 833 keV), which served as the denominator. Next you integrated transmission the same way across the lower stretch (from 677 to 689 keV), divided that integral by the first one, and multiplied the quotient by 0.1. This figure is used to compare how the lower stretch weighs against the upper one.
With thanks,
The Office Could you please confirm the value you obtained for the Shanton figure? 0.089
